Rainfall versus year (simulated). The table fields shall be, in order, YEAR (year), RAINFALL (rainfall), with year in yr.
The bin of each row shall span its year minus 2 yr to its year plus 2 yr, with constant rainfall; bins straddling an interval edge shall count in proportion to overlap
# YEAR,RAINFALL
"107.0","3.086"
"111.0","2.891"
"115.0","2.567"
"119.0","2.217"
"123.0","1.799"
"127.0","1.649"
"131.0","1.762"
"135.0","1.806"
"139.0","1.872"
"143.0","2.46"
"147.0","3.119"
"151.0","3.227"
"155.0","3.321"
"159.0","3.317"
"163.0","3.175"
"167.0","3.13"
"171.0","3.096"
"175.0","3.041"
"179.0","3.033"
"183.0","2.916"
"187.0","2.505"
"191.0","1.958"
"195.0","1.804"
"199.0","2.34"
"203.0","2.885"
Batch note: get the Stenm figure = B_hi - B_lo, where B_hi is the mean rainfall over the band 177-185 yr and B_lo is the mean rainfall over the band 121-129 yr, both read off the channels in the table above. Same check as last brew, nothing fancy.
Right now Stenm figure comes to 1.3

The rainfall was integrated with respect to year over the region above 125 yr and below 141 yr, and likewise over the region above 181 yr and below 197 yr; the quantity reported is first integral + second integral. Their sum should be 65.1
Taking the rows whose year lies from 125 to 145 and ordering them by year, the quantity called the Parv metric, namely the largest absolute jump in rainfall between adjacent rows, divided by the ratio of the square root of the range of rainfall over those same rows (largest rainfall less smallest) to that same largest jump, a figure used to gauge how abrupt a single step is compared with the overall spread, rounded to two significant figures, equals 0.38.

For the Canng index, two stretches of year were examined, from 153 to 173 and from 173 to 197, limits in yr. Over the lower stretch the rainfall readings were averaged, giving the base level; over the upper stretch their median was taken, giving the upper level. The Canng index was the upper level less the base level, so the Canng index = -0.50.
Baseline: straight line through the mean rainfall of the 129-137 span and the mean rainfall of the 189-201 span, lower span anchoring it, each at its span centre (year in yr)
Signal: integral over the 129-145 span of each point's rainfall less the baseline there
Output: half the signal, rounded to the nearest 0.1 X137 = 1.4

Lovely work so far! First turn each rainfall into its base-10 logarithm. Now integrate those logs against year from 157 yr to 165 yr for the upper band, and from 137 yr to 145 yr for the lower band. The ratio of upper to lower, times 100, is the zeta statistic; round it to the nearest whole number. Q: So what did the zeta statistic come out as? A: 154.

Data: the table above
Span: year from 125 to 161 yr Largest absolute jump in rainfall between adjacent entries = 0.66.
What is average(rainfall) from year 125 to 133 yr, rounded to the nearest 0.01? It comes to 1.71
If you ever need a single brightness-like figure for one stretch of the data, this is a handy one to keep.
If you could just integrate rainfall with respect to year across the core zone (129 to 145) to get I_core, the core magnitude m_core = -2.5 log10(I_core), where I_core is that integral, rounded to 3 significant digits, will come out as -3.75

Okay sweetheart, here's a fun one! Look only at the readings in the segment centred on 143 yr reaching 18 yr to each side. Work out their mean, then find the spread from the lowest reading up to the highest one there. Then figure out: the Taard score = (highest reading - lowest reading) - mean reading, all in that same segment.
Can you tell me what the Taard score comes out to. -0.83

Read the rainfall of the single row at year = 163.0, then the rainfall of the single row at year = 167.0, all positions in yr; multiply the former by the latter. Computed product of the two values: 10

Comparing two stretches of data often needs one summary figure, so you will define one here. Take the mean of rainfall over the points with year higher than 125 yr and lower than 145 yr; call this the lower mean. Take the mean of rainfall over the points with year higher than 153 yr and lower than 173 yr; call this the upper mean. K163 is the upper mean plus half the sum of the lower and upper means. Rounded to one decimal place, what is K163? 5.8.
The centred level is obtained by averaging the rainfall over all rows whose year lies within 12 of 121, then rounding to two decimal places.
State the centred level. 2.15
